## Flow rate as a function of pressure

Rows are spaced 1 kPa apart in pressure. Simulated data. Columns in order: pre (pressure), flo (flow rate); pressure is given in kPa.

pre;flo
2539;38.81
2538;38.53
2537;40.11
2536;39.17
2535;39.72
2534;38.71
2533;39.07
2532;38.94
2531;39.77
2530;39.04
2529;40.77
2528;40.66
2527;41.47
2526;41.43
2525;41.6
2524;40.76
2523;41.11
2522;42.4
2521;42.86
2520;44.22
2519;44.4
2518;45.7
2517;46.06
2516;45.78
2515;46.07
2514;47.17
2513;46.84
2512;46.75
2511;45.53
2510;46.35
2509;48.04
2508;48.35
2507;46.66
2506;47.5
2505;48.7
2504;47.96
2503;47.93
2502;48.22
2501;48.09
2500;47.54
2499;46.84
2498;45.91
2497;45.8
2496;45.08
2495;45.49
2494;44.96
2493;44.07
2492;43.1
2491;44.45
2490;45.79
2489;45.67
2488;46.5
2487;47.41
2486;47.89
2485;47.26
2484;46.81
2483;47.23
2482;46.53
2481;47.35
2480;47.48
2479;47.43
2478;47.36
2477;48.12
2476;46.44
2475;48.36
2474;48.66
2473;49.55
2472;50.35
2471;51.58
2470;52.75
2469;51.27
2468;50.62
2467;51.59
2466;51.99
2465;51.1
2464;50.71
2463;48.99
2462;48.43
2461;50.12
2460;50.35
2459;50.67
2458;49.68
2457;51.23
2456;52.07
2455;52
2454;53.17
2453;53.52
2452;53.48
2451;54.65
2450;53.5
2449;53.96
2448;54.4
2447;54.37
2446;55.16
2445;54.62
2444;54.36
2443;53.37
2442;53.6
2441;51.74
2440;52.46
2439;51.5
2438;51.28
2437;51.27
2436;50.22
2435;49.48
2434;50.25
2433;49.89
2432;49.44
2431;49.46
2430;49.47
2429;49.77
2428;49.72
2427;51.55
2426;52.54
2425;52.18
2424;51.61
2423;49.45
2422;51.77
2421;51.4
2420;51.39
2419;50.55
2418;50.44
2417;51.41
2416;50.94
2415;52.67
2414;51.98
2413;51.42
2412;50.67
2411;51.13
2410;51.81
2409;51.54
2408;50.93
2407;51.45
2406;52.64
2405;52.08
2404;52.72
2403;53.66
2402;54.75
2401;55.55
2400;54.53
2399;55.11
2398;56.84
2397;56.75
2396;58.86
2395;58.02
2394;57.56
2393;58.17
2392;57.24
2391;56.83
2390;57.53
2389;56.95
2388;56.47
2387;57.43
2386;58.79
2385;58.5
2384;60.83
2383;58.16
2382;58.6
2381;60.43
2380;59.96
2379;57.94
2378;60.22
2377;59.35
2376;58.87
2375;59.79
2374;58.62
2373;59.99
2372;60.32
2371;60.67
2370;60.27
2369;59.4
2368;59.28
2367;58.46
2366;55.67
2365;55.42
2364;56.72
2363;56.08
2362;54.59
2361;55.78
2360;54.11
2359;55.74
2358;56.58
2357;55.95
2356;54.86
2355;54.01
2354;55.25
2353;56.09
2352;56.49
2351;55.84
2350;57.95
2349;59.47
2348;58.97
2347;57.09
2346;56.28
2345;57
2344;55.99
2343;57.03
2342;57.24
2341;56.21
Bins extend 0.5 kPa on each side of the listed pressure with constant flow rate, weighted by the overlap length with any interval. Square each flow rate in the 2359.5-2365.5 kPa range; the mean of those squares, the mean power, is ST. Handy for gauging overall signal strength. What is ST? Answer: 3075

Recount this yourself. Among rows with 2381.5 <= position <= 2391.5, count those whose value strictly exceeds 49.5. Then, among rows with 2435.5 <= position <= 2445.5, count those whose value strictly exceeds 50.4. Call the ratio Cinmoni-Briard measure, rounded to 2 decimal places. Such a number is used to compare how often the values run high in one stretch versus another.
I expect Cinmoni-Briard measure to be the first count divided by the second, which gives 1.11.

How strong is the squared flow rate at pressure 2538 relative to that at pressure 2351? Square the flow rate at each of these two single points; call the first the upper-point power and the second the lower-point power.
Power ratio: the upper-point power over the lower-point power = 0.48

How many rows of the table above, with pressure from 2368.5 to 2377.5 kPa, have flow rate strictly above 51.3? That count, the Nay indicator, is 9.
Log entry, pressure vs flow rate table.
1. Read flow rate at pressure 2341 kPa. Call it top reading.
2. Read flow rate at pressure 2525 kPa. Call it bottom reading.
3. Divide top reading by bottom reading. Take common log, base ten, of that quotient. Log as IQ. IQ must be 0.13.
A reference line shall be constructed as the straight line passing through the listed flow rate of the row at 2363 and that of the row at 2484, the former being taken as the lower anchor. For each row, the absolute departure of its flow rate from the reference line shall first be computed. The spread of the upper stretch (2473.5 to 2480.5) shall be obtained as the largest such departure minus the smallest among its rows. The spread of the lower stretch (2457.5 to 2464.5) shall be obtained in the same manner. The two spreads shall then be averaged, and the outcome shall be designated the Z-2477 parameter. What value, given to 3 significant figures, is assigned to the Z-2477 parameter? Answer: 1.65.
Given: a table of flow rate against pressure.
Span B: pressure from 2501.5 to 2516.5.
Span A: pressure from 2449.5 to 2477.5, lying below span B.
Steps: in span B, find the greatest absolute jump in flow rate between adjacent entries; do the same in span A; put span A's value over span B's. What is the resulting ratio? 1.1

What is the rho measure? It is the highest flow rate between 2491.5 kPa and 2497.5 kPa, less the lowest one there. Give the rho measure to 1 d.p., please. 2.7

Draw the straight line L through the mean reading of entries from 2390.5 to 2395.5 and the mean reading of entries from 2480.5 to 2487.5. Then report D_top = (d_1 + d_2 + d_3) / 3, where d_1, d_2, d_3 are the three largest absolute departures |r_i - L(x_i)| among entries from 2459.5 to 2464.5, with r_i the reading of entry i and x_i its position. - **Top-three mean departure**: 1.0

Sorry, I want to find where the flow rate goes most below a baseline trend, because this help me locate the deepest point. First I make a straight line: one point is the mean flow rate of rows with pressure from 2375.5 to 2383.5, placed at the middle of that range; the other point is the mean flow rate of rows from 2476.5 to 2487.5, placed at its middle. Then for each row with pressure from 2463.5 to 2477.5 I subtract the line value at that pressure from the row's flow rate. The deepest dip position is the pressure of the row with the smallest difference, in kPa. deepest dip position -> 2476 kPa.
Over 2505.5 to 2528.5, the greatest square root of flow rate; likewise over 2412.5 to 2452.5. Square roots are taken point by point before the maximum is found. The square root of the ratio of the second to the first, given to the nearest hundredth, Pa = 1.03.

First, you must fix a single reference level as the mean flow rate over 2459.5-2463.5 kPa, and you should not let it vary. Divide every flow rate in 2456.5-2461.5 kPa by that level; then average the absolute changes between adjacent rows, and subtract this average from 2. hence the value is 1.98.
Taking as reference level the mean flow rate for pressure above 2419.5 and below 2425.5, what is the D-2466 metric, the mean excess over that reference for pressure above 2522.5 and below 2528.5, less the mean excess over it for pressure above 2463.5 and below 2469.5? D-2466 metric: -10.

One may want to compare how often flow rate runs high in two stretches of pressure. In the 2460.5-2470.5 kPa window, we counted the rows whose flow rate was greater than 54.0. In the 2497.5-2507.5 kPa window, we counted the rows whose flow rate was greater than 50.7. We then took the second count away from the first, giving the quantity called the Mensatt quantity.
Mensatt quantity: 0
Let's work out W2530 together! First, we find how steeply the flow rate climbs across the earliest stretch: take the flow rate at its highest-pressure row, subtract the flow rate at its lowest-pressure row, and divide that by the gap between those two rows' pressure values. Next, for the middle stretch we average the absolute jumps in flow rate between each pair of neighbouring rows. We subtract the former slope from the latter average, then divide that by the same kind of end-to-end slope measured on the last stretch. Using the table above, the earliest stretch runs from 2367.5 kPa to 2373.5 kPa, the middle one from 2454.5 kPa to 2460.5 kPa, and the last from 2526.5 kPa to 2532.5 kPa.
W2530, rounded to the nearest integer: -1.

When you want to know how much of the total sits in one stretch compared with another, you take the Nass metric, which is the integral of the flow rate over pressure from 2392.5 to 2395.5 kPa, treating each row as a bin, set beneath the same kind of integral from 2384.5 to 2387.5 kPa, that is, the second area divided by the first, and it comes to 1.01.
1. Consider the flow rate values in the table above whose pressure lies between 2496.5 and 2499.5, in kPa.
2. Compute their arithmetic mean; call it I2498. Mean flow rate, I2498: 46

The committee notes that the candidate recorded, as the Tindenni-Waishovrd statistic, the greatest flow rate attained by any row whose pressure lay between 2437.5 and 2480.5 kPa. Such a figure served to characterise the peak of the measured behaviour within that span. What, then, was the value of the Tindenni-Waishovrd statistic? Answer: 55.16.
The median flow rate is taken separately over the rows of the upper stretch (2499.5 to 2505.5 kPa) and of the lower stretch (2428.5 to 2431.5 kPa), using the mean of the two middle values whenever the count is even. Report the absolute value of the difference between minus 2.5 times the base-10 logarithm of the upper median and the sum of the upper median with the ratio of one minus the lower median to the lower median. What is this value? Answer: 51.2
